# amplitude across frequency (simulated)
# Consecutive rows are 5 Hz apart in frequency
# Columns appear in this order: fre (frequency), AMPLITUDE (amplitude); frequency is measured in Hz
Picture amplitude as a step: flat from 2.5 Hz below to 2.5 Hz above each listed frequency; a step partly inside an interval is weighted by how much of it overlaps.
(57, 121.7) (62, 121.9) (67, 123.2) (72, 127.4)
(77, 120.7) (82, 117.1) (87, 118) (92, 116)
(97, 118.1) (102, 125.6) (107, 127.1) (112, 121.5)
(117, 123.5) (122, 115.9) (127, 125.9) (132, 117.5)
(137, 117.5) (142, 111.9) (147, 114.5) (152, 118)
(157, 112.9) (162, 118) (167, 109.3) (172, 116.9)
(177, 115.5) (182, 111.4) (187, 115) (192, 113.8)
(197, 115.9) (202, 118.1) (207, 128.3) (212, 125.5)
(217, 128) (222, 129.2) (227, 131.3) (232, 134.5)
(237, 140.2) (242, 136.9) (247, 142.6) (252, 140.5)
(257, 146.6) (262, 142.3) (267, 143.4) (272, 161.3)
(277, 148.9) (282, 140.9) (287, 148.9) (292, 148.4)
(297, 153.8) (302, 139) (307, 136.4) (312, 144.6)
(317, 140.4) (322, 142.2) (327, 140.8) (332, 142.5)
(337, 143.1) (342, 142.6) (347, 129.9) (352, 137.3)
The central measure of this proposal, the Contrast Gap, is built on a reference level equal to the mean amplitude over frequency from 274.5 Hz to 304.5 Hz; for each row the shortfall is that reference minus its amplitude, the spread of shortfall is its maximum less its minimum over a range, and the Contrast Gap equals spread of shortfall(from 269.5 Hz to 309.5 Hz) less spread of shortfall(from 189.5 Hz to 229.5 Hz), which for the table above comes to 7.4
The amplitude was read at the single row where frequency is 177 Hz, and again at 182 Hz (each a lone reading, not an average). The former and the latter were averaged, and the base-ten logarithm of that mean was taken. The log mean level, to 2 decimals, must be 2.05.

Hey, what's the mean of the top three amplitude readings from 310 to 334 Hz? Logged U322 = 143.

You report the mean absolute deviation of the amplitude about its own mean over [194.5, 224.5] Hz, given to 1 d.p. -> 4.8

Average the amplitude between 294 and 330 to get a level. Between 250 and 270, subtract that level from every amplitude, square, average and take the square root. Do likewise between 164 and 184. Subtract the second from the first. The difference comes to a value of -27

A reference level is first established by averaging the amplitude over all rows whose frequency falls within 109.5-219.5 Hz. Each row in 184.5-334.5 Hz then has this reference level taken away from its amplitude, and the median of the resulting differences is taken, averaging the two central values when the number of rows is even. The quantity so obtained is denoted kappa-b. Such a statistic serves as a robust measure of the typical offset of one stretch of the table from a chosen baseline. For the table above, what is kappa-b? 23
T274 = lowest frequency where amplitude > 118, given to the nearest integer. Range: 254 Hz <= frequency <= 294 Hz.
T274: 257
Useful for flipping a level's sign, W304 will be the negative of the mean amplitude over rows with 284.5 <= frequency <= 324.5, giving -144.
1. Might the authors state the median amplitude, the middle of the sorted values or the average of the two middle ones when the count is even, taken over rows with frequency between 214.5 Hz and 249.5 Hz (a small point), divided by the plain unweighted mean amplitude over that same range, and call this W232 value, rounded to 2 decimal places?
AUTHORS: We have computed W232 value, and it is 1.00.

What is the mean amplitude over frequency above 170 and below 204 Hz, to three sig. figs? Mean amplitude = 115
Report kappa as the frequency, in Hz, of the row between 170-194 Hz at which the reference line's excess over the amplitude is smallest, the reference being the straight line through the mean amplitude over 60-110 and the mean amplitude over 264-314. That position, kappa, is 172 Hz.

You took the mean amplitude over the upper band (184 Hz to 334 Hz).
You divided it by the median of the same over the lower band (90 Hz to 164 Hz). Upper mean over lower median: 1.16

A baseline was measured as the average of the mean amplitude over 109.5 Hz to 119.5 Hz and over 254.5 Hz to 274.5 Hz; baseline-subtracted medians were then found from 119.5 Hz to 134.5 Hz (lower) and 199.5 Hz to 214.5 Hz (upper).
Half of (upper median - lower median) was 4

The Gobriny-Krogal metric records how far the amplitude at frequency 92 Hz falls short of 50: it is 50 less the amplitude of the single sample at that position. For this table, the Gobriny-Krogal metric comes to -66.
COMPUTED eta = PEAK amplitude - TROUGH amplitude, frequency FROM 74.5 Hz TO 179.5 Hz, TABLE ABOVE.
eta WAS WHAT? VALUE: 18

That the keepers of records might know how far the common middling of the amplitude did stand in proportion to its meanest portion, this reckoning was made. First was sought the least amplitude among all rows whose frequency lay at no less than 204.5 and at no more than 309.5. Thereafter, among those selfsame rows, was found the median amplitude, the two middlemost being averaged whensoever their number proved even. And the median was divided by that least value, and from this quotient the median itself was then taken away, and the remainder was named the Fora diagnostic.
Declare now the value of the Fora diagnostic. -139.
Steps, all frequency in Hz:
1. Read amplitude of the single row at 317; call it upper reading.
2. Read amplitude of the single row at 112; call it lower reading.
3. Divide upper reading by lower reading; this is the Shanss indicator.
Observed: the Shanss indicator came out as 1.156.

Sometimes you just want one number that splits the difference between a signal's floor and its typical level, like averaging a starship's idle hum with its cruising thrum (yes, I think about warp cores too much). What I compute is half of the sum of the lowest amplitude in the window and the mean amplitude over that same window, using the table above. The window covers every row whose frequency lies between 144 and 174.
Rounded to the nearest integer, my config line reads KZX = 112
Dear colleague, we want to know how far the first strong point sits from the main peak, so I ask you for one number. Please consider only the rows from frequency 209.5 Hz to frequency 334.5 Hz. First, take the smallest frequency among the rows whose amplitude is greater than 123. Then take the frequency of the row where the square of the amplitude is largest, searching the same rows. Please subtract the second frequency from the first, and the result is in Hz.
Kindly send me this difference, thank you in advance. -60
